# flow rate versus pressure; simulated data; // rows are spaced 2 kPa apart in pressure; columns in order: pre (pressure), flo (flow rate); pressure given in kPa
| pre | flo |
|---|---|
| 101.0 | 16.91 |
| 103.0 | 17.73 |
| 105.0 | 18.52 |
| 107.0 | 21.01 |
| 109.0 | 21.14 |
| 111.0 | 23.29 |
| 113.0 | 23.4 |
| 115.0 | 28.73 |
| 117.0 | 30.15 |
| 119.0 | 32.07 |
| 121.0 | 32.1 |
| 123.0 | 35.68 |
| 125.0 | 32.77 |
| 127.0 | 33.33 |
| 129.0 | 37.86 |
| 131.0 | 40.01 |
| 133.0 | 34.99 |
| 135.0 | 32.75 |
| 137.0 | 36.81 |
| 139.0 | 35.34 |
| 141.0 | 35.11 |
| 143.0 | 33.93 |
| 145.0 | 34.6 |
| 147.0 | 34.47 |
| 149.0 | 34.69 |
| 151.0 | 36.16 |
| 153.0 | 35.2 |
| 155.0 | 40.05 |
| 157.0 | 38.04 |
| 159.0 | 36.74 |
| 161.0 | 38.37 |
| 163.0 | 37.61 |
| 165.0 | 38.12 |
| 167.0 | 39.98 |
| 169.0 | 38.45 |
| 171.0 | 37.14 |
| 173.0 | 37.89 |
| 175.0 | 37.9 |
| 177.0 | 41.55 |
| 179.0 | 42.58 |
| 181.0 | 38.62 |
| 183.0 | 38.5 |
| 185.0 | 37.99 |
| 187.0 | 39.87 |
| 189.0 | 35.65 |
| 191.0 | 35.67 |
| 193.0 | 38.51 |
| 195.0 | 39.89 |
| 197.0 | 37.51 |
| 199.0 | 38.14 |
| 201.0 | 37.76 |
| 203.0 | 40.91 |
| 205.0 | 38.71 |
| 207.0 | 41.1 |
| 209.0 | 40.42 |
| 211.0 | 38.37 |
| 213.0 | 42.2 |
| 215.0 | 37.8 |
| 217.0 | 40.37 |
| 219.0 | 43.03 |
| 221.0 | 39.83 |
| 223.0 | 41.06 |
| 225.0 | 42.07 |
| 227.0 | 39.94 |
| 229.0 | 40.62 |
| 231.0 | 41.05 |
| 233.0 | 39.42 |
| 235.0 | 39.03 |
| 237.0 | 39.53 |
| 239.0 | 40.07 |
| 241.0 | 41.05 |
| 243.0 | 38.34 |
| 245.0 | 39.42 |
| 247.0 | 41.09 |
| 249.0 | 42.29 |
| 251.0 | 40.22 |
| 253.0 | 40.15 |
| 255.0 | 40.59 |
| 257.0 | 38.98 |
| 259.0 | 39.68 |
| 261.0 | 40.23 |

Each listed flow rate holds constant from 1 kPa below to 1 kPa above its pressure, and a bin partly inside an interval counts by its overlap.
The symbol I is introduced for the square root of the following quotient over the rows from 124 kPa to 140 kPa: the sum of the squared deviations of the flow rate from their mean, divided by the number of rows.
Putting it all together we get 2.4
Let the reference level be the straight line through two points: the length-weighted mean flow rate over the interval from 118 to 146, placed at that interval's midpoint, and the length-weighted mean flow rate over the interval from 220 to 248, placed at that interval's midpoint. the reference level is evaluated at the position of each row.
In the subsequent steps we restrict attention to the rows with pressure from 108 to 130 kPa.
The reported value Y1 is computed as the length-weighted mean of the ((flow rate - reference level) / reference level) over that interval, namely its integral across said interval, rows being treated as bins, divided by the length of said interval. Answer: -0.121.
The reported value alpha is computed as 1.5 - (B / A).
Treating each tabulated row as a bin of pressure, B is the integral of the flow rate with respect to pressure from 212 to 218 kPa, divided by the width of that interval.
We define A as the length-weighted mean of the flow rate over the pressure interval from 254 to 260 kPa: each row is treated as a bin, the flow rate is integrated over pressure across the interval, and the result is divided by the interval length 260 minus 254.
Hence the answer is 0.491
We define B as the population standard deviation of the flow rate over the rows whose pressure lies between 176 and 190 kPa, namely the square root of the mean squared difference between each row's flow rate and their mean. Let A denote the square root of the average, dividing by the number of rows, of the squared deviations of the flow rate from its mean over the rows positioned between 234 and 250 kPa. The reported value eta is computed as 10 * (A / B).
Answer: 6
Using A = 1.2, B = 2.1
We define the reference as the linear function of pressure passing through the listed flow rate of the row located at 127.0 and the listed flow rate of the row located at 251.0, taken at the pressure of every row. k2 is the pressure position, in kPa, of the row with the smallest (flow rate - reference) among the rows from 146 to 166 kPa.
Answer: 147.0 kPa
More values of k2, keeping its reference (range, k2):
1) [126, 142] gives 135.0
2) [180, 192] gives 191.0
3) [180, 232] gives 191.0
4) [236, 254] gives 243.0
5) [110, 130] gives 113.0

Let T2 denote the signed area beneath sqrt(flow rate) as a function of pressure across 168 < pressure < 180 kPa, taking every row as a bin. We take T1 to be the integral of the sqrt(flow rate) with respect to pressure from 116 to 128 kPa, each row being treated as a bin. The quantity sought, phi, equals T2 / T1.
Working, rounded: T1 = 69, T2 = 75.2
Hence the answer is 1.096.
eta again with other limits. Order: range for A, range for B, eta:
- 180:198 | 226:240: 22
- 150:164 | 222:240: 16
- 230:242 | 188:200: 5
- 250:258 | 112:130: 2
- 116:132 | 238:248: 30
